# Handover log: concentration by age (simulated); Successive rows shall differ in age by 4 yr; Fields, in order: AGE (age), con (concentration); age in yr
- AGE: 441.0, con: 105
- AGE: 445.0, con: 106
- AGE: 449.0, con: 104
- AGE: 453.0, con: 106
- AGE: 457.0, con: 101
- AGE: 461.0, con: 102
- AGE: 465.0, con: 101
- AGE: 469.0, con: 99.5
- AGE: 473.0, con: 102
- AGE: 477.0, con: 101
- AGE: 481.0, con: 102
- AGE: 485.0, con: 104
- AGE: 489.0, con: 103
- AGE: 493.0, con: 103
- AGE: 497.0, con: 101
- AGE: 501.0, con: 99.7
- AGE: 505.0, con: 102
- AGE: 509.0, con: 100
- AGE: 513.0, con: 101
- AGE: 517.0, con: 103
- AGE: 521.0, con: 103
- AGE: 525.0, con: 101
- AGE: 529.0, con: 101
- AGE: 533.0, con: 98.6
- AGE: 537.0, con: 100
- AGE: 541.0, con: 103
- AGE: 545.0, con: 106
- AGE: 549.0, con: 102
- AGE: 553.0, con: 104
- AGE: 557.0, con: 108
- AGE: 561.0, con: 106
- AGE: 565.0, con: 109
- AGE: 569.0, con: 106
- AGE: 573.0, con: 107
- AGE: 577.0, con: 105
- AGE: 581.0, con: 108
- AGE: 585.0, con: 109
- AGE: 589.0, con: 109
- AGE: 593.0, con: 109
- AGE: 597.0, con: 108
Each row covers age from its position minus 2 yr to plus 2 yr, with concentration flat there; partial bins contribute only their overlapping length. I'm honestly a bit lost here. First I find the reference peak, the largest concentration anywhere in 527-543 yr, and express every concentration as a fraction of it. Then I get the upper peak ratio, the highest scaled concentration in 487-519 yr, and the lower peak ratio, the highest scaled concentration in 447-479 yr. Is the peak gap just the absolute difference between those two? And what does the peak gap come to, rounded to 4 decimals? 0.0291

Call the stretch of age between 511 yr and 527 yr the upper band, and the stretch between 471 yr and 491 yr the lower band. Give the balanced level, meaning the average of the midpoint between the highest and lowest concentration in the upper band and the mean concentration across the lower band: 102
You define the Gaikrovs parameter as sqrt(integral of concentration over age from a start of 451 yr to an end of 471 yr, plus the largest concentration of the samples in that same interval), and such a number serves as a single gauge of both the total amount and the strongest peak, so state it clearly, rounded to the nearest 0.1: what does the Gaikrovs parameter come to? 46.3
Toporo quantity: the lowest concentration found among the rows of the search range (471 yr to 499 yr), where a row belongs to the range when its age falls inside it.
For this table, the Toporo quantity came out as 101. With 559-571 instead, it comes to 106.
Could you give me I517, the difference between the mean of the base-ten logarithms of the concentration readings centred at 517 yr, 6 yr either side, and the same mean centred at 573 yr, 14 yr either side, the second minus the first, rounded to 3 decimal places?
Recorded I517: 0.020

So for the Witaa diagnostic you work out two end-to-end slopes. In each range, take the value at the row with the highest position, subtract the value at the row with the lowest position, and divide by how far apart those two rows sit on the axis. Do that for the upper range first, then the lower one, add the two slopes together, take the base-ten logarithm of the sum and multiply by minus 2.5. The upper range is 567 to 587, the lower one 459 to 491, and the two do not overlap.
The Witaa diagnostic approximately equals 1.6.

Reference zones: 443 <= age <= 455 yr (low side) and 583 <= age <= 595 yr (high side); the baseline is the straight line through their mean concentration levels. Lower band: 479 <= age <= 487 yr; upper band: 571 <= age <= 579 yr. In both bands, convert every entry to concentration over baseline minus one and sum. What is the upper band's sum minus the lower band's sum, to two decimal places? 0.01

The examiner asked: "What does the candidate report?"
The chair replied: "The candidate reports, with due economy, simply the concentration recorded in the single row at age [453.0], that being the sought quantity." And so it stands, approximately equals 106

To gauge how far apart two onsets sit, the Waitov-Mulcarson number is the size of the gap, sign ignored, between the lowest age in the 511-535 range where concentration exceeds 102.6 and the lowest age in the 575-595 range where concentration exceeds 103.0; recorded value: 60 yr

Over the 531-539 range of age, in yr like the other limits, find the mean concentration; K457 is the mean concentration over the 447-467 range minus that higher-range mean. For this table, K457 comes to 3.5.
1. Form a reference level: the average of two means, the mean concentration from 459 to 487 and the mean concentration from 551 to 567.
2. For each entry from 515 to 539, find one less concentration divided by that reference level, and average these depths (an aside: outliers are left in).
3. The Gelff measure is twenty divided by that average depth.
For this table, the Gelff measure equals 673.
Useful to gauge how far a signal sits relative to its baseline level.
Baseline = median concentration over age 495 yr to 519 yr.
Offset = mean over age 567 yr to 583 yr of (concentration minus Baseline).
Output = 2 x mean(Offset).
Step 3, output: 11.0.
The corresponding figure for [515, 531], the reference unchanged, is 2.0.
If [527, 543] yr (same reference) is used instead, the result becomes -0.7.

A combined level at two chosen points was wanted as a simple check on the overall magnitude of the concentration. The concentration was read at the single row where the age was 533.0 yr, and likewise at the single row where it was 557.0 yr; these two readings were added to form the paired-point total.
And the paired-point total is 207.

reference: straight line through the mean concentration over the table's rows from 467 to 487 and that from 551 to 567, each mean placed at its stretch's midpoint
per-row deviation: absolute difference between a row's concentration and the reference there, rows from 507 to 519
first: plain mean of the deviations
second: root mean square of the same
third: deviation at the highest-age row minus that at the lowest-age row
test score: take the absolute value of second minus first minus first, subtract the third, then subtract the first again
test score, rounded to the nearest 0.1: 2.3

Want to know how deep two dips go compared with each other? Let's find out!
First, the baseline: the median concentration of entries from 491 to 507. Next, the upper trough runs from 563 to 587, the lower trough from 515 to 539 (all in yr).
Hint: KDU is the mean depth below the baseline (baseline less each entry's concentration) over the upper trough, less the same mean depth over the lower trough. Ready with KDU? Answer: -6.2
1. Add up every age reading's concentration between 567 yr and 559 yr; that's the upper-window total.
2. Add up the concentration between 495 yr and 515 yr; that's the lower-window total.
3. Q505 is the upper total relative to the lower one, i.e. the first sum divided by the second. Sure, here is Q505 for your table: 0.4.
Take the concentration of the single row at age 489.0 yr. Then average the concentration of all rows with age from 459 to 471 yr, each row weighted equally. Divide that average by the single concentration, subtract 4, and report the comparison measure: -3.02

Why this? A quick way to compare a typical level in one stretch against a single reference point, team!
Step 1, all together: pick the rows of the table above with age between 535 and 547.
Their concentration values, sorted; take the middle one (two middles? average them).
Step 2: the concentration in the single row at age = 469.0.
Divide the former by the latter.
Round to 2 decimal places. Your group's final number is 1.04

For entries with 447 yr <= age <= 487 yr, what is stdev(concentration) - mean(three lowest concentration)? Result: -99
